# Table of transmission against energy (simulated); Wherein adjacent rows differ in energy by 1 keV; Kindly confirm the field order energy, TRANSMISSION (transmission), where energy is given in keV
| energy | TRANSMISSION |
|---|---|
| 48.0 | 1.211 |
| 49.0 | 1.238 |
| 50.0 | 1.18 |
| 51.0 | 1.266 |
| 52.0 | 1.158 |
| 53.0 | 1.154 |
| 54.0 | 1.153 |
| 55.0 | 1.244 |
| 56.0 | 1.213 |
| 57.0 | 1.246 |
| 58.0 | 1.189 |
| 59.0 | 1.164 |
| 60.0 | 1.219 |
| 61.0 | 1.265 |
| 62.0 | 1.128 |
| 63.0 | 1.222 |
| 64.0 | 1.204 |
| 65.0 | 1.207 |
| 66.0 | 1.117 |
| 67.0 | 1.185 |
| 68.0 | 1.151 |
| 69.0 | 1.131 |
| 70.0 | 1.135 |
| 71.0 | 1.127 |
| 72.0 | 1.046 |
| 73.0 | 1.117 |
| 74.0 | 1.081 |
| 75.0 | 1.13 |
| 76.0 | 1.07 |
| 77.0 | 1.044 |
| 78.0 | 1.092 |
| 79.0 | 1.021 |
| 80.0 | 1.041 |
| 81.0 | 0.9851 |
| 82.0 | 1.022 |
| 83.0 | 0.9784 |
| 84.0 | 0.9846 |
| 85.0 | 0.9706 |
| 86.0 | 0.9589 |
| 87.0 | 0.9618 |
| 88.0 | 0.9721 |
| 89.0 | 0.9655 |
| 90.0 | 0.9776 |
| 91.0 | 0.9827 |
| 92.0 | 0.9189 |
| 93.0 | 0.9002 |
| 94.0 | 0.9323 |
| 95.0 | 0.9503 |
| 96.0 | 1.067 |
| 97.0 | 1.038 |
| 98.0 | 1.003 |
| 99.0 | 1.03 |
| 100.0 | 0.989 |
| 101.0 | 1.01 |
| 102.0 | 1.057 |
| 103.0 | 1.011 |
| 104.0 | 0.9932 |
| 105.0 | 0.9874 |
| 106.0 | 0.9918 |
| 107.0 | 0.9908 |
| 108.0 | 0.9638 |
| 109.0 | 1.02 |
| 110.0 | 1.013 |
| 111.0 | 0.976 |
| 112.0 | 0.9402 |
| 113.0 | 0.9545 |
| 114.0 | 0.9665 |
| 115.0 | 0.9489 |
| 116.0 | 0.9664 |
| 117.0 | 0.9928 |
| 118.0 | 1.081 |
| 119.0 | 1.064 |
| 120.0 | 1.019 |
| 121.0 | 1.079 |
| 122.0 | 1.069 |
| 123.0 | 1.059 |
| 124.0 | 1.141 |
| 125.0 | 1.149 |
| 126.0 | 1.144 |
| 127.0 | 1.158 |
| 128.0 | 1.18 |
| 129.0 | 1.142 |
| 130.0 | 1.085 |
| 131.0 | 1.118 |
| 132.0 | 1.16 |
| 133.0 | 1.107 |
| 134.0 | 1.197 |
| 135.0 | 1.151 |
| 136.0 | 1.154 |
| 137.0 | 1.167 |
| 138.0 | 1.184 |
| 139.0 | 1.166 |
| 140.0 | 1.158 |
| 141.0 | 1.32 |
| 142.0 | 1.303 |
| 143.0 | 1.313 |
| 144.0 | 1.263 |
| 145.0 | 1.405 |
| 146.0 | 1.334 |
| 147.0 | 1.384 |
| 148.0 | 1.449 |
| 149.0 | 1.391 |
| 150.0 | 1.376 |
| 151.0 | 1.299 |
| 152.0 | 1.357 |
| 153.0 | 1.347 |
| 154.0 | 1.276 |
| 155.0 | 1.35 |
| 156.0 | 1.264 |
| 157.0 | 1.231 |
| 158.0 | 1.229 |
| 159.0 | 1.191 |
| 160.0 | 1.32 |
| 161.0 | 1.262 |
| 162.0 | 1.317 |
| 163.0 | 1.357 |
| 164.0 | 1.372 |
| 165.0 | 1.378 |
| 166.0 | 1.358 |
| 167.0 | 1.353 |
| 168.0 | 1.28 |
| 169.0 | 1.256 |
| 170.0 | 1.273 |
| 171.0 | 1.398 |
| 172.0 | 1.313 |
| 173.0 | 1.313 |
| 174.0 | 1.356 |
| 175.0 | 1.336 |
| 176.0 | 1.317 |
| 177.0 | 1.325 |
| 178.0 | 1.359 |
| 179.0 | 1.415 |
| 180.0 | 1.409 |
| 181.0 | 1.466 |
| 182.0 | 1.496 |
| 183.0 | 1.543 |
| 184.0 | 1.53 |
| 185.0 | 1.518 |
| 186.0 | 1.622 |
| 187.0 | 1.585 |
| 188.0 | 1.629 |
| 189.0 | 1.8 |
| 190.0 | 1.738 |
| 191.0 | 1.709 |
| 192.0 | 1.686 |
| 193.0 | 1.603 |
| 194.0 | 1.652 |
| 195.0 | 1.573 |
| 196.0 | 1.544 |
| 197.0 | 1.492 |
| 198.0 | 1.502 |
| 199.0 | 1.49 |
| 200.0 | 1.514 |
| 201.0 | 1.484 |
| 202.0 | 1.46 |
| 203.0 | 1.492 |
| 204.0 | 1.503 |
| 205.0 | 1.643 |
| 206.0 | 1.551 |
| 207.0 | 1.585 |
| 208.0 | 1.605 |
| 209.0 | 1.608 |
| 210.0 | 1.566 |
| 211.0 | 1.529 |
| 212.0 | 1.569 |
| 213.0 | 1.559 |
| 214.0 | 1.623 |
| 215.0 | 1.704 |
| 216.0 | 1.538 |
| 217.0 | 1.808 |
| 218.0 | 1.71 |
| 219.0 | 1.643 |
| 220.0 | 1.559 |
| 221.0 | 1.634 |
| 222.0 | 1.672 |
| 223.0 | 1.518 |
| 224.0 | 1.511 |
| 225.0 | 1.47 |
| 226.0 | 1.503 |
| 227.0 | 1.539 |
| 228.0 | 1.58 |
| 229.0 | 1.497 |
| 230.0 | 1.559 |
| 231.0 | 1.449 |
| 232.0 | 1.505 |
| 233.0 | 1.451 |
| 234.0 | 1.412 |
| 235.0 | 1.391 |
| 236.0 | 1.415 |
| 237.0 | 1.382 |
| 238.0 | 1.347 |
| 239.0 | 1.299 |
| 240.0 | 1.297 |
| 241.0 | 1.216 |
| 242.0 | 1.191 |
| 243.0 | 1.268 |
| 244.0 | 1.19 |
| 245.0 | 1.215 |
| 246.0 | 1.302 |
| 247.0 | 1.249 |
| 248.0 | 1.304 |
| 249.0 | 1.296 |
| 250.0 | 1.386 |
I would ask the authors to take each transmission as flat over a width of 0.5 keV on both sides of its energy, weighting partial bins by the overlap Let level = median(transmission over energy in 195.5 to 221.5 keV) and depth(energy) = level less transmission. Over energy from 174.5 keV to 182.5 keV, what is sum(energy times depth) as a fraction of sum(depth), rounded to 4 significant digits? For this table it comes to 177.7 keV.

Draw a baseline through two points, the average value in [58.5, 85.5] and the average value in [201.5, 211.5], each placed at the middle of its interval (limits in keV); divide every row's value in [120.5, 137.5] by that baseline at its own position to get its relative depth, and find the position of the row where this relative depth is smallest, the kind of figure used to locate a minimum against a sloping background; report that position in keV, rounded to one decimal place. 123.0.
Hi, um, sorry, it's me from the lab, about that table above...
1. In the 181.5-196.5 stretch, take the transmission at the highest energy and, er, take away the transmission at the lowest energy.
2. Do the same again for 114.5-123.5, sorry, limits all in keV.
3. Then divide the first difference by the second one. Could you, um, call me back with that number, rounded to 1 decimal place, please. 0.4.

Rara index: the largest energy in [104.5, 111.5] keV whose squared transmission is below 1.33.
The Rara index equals 111.0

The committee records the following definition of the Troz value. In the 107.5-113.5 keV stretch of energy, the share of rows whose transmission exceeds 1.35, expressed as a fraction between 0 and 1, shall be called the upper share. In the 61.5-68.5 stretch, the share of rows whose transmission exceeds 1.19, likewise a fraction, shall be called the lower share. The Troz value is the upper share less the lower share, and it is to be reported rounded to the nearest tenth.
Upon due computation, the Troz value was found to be -0.4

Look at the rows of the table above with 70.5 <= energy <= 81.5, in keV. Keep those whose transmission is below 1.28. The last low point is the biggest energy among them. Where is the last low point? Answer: 81.0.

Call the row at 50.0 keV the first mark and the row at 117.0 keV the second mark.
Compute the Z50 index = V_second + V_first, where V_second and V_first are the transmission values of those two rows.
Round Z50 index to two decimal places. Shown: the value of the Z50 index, 2.17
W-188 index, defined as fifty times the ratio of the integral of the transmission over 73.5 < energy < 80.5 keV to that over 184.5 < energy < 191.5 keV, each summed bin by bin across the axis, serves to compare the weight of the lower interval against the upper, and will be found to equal 32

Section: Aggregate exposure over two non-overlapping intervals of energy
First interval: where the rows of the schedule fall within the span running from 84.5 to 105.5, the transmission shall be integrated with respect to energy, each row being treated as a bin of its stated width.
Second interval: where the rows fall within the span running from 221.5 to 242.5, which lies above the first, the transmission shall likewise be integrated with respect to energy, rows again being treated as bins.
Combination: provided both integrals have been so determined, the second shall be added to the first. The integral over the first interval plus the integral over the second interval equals 51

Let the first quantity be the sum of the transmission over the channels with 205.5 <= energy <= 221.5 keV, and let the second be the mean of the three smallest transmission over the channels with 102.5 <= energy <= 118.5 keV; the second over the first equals 0.037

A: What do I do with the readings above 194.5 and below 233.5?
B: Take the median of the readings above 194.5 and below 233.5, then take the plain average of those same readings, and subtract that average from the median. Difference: -0.013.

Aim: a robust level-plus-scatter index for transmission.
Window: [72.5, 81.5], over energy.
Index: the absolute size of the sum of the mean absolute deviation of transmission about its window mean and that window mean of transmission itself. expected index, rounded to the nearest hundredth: 1.10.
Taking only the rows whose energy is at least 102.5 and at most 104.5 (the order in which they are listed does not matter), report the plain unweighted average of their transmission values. 1.00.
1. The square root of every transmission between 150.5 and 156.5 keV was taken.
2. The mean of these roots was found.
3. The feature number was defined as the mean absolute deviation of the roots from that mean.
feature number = 0.016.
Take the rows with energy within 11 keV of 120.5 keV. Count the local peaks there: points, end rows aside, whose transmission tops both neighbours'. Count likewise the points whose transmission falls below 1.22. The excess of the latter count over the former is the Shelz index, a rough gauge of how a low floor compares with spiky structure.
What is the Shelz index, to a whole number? 17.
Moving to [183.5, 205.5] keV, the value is -5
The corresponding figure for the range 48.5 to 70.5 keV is 9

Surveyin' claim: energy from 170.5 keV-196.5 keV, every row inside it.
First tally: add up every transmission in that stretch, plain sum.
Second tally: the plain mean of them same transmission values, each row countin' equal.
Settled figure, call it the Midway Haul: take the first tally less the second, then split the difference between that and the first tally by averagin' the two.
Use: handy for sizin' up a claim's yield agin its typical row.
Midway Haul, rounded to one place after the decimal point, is 38.5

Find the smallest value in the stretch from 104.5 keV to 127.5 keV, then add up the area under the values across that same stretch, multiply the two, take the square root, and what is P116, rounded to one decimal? 4.7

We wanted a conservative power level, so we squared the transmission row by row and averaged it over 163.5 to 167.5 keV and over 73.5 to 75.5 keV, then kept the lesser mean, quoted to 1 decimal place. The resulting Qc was 1.2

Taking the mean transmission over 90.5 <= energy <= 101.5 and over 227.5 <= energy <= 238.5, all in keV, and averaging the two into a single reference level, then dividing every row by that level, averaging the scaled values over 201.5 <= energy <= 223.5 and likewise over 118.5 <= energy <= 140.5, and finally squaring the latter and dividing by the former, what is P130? 0.66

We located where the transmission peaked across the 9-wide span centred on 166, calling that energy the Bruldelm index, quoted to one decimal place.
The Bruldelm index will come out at 165.0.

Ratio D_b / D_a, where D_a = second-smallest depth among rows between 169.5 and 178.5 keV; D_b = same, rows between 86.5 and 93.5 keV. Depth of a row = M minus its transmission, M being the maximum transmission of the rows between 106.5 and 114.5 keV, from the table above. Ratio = -0.13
